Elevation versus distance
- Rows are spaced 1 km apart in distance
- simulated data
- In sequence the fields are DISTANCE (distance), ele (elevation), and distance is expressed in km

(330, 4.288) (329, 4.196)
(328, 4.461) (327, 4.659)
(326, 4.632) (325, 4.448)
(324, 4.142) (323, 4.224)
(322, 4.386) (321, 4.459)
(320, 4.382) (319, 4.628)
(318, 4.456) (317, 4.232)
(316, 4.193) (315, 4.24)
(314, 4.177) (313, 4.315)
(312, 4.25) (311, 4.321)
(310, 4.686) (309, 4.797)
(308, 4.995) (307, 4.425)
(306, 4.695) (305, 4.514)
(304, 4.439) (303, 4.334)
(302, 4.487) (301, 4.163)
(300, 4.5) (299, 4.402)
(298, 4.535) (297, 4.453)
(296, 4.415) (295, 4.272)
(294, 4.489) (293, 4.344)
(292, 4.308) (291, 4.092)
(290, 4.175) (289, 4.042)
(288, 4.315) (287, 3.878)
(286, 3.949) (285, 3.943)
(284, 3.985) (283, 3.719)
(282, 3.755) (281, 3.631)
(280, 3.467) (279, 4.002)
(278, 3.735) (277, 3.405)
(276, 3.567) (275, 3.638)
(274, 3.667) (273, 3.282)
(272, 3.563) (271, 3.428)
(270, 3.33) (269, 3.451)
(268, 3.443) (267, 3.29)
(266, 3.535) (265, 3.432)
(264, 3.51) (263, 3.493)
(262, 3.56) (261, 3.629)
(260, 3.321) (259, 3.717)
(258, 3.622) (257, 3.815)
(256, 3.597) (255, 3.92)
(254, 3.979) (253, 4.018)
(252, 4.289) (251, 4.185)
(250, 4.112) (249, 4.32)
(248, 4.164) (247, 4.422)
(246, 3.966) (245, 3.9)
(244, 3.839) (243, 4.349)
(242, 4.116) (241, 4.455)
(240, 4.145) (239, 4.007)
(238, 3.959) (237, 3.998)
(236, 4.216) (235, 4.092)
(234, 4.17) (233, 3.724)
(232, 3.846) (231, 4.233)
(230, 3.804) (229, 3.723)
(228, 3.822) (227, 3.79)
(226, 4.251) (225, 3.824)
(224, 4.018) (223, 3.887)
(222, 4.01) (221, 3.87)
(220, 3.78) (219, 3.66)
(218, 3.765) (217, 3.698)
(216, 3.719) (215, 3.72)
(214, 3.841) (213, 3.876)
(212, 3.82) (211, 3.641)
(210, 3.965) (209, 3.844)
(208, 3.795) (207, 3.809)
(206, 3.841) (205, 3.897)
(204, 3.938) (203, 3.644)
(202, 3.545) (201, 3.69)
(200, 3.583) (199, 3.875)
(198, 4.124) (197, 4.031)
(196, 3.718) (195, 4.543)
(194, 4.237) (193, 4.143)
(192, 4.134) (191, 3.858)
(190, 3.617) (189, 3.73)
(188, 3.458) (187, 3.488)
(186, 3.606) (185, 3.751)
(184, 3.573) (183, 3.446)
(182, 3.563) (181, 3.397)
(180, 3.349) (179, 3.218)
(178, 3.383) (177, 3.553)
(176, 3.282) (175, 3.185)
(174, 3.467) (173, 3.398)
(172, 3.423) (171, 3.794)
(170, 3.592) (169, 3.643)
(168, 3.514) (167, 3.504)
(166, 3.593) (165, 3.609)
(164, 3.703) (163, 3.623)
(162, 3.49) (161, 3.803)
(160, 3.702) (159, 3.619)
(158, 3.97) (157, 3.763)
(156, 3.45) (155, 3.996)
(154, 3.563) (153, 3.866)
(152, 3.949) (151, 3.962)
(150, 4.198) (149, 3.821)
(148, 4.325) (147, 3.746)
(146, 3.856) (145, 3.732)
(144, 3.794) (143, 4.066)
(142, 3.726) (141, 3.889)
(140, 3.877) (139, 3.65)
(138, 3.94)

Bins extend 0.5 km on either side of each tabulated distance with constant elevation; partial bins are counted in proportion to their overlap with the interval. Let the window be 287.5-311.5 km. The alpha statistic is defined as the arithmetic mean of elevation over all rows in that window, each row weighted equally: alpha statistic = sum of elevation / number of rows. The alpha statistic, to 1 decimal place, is 4.4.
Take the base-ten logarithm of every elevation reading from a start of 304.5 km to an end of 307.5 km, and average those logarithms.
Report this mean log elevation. 0.66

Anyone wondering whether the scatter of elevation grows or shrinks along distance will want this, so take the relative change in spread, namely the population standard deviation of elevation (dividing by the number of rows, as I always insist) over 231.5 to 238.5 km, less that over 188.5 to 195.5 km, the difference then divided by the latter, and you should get -0.45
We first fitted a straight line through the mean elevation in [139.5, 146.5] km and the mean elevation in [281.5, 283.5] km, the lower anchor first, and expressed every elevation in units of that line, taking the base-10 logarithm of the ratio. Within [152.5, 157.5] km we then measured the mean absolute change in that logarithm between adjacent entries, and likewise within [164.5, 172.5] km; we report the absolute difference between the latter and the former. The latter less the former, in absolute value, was 0.032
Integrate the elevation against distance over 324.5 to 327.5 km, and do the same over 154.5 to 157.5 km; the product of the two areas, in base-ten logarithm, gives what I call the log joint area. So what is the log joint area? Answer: 2.19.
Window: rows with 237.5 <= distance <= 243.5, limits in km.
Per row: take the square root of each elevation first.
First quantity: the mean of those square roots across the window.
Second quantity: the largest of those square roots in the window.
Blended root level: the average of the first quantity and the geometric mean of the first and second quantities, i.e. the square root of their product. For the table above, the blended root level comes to 2.06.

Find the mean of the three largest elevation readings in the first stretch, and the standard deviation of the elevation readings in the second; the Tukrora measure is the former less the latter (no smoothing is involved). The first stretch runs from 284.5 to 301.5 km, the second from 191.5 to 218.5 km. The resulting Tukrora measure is 4.29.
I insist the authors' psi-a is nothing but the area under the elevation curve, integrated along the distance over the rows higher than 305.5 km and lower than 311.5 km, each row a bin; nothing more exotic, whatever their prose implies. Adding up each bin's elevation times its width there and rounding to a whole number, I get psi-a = 28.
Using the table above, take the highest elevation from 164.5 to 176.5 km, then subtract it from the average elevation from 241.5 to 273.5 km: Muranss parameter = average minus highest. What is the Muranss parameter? -0.03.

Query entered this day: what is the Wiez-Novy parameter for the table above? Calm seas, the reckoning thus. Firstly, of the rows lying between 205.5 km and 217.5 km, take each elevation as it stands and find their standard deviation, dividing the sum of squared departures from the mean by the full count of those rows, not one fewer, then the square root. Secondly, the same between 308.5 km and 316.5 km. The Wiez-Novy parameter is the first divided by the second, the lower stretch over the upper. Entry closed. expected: 0.4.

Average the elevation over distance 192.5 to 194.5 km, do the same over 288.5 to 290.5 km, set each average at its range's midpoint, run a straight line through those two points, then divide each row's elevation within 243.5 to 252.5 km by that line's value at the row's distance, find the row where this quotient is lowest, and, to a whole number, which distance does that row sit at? 244 km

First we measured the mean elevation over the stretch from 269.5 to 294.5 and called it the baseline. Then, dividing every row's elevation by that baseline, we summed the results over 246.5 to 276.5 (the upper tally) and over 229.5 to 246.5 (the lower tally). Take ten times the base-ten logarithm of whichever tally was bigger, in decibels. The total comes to 14.6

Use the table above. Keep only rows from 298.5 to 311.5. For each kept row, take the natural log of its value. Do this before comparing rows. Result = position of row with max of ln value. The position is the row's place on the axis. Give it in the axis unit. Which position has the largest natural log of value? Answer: 308 km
